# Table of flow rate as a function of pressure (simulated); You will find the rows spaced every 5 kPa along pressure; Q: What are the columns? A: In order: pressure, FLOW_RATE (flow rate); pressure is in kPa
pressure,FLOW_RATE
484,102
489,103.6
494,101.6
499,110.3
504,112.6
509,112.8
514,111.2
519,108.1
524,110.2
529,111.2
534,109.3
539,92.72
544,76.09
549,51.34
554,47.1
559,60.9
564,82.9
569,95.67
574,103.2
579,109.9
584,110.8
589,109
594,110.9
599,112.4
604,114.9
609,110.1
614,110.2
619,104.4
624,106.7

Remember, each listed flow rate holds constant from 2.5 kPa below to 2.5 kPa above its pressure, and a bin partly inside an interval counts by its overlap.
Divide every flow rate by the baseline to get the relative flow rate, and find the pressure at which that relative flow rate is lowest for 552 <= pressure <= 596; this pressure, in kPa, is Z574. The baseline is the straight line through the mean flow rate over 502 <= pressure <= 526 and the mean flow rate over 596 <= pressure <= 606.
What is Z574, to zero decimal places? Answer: 554 kPa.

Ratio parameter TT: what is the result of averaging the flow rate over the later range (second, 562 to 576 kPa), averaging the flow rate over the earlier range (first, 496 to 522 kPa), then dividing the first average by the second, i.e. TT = 1.18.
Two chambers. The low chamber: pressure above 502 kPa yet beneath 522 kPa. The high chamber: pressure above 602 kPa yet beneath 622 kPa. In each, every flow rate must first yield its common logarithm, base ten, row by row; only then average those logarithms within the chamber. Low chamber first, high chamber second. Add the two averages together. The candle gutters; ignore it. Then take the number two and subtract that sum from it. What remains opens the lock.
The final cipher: -2.09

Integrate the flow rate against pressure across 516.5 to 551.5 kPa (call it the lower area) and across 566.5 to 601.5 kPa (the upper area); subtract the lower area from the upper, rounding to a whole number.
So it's 465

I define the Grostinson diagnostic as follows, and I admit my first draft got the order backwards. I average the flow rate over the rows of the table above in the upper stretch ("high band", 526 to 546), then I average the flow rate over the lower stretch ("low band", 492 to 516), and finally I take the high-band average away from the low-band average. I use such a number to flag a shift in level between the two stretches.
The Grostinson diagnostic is 12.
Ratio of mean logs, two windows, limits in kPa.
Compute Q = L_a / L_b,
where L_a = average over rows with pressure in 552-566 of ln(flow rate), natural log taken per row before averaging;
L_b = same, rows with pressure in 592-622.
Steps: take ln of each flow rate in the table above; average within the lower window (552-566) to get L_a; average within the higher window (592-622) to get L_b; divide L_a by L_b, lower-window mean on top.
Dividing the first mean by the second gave 0.88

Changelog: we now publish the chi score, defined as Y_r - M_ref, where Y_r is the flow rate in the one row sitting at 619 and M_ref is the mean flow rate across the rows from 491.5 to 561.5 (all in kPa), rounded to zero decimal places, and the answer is 10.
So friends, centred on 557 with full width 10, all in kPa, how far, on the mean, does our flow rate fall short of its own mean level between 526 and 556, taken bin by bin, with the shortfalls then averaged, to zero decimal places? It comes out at 27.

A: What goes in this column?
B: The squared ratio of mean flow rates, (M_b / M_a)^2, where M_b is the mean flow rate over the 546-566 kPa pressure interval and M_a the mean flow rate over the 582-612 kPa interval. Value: 0.3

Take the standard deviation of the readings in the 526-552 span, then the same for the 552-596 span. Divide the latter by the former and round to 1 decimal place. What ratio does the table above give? 1.0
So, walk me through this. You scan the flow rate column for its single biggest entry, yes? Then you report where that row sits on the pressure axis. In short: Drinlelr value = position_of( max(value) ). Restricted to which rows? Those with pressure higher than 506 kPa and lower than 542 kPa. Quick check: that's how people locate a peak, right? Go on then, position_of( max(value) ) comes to 509 kPa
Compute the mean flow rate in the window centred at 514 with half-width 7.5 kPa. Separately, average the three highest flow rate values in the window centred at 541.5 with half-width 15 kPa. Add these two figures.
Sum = 215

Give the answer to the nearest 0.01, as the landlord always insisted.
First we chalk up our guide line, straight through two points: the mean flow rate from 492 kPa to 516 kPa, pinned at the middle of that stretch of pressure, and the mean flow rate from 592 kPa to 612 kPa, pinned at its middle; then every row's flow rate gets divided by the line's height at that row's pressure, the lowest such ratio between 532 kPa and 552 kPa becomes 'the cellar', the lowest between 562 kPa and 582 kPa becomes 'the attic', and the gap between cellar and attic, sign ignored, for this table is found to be 0.28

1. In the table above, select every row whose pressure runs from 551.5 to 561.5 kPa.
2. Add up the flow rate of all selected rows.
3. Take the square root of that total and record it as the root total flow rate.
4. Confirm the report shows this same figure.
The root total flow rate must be 10.4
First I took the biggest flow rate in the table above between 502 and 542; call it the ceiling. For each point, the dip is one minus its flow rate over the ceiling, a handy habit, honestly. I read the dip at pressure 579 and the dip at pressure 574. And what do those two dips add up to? 0.11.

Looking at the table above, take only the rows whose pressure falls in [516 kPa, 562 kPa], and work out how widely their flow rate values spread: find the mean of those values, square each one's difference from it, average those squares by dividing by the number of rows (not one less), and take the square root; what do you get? 25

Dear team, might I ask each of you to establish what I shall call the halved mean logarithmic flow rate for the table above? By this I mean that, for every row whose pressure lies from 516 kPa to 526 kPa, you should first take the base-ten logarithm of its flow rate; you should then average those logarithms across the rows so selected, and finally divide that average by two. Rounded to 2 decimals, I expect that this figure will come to 1.02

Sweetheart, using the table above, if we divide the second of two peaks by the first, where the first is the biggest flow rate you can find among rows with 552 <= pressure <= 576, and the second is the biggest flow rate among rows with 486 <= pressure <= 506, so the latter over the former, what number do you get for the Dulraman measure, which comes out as 1.09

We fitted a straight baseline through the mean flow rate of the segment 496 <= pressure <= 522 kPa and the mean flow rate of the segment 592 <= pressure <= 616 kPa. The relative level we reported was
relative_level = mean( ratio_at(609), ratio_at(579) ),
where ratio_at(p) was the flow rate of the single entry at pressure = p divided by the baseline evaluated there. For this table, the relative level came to 0.99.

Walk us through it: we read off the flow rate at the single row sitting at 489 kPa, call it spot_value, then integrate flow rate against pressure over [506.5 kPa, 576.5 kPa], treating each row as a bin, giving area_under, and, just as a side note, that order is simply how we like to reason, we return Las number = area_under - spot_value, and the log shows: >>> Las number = 6260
